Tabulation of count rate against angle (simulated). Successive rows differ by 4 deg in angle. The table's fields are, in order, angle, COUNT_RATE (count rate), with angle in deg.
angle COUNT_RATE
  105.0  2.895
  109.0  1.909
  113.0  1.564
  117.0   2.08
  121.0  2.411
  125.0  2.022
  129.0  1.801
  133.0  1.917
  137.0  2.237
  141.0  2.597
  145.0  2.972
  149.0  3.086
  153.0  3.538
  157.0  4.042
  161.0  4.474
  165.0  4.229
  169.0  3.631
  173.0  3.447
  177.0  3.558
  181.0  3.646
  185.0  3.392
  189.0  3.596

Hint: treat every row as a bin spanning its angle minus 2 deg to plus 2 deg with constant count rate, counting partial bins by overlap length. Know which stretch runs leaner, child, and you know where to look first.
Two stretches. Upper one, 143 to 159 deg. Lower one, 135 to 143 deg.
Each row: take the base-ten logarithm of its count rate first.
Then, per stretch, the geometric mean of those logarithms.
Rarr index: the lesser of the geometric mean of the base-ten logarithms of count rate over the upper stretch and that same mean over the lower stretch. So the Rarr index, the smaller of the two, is 0.381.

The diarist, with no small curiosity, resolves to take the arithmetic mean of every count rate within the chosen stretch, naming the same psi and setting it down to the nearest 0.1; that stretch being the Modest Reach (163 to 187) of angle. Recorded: 3.7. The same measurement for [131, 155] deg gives 2.7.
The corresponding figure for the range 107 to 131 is 2.0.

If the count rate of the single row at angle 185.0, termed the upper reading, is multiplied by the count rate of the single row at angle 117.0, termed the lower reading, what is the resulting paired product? 7.1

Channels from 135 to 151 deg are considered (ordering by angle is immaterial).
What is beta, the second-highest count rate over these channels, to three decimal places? 2.972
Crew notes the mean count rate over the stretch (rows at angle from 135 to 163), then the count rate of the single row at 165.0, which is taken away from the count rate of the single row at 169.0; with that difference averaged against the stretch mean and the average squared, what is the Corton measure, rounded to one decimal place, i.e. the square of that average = 1.8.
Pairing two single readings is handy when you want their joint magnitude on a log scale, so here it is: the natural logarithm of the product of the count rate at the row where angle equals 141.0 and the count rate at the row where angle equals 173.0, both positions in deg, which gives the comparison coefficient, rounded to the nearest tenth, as 2.2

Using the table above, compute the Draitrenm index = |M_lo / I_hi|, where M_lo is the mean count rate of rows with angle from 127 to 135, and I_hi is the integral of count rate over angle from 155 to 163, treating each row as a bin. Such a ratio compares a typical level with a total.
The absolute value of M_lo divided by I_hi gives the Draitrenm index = 0.055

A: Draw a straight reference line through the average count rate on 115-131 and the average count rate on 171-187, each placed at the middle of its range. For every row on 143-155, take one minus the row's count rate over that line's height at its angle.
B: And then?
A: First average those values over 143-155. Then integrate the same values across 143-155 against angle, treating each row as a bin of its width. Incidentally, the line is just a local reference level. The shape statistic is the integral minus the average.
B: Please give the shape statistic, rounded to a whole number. -2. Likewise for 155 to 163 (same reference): -3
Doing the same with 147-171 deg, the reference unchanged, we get -6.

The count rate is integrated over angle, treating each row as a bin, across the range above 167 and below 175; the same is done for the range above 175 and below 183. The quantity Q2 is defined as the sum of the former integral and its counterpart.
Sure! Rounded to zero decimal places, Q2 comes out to 57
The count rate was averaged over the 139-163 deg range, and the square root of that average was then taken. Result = 1.9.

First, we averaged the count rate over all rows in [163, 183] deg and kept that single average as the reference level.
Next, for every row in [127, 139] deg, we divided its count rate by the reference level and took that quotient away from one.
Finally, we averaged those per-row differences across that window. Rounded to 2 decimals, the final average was 0.46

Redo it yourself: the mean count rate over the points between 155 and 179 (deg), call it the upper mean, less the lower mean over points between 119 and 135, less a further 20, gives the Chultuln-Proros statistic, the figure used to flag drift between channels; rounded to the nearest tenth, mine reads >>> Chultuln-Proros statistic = -18.1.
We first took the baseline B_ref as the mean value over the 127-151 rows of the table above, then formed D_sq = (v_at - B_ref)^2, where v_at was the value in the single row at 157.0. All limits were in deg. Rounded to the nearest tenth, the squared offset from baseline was 2.6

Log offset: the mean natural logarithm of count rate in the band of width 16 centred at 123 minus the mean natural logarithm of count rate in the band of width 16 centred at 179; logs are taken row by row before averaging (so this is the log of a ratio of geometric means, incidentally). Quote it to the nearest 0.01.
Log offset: -0.53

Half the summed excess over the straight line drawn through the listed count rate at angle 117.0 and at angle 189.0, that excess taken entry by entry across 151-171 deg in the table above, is 2.4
